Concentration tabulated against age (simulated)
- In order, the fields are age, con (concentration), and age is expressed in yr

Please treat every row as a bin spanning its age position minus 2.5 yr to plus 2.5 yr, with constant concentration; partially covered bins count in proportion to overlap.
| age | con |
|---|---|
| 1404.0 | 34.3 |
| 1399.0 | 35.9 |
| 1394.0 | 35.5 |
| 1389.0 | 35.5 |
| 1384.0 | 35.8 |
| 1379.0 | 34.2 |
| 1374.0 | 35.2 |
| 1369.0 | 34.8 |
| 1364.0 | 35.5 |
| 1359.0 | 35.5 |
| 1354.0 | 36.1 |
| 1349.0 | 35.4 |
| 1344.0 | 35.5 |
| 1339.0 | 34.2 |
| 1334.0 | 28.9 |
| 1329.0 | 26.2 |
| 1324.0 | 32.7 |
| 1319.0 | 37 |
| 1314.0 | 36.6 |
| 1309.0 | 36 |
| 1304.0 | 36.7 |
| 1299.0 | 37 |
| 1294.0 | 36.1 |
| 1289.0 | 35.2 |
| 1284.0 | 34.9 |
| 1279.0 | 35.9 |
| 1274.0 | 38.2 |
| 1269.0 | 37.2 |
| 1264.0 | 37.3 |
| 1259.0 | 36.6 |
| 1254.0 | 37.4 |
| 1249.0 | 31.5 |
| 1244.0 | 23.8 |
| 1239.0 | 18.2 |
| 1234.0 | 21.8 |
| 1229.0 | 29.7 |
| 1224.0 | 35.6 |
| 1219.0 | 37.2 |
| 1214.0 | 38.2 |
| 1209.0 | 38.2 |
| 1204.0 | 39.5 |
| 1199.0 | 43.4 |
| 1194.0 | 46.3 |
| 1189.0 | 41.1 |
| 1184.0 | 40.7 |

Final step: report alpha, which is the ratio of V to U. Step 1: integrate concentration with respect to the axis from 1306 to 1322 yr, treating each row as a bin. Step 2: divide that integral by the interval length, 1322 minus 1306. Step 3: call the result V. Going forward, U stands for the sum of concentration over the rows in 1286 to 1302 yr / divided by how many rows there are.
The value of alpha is 1.01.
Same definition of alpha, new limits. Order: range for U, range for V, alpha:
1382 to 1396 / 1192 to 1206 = 1.21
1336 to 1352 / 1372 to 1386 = 1.00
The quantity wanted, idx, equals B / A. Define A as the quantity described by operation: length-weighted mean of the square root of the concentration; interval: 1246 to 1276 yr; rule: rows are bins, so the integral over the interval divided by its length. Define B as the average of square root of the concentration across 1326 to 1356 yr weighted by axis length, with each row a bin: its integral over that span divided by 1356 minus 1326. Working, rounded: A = 6.01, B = 5.70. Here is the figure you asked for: 0.95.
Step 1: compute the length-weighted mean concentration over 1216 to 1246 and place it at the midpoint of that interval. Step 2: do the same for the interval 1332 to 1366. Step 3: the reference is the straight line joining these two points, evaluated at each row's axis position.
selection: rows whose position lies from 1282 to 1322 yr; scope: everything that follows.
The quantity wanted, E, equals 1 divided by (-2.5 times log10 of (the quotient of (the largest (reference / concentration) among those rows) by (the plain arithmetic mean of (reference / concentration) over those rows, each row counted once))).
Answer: -51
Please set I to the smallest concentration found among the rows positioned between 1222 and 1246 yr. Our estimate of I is 18.2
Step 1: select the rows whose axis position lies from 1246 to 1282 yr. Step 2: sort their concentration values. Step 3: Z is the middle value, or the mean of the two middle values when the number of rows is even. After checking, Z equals 37.2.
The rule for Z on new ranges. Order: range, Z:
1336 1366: 35.5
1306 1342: 34.2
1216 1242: 29.7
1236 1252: 23.8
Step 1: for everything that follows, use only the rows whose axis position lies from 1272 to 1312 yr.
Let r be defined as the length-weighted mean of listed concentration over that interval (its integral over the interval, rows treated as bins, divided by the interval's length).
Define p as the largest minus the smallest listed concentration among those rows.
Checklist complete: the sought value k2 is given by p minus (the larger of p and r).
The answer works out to -33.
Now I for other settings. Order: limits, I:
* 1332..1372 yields 28.9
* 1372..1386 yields 34.2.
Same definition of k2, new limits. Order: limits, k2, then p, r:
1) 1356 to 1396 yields -34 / 2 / 35.3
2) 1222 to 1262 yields -10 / 19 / 29.3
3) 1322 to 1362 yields -23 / 10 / 33.1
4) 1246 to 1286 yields -29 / 7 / 36.0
